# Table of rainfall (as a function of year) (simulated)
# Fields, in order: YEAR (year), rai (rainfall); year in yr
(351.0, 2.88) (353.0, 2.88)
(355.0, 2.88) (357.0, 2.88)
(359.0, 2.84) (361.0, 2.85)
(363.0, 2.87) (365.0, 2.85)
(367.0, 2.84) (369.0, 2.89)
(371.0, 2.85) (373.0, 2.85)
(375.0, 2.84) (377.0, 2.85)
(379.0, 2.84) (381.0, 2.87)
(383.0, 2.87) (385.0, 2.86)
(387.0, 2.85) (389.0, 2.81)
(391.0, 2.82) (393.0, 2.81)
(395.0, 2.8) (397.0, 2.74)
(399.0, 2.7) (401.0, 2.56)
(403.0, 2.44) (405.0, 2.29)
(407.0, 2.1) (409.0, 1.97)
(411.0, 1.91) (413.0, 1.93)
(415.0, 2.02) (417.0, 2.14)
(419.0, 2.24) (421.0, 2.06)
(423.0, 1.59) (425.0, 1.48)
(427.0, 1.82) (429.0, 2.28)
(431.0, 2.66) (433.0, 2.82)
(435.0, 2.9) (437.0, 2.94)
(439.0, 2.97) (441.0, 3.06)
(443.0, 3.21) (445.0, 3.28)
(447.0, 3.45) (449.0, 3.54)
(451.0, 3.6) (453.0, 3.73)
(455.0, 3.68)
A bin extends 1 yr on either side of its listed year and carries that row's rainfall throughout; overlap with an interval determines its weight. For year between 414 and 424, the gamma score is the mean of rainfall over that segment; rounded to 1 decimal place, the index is 2.0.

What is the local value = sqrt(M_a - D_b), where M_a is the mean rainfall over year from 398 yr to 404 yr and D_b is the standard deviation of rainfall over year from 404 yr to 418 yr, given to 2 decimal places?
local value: 1.56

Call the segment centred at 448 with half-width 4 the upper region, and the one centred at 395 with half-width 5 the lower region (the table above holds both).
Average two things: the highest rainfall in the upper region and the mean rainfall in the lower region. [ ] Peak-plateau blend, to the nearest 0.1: 3.2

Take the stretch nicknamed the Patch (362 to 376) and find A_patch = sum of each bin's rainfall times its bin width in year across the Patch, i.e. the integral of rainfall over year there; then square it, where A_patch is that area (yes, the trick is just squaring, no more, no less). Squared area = 1598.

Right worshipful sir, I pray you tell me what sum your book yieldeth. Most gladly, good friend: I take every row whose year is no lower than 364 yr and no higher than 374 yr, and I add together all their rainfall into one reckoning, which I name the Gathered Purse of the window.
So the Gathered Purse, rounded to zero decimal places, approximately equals 14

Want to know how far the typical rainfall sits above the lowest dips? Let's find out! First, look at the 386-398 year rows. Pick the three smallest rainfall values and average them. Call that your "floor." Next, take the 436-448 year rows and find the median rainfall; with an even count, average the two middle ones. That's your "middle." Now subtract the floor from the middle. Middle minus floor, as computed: 0.4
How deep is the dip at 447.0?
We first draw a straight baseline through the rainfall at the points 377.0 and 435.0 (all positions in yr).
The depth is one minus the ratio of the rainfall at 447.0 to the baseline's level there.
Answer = -0.19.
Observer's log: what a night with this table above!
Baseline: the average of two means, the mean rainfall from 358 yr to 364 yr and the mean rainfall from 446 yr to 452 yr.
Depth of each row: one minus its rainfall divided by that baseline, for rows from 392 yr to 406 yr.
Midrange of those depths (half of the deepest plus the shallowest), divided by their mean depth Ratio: 1.12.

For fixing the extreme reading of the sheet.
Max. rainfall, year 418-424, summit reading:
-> 2.24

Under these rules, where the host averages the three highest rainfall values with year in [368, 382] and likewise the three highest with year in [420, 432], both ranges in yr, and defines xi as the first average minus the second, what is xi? 0.5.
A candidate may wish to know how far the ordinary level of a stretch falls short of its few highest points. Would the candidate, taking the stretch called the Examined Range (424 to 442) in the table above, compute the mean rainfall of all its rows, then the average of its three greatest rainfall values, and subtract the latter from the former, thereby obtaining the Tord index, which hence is -0.44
